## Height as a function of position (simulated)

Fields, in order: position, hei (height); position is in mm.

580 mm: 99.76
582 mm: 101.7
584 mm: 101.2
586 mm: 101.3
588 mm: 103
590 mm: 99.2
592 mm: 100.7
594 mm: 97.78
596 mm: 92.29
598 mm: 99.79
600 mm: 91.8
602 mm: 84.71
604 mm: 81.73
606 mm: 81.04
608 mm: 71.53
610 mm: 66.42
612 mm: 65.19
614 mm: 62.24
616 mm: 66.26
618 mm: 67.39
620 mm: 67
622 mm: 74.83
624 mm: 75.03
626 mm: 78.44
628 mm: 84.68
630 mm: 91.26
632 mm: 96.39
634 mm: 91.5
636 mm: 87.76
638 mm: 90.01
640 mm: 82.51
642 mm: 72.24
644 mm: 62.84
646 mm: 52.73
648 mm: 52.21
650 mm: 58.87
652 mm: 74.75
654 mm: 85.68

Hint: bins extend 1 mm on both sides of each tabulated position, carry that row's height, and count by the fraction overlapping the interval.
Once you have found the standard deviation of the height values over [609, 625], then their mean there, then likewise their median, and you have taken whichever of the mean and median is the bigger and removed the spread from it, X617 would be 64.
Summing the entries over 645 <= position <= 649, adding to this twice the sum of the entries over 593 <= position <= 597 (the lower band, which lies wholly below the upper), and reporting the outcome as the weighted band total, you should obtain 485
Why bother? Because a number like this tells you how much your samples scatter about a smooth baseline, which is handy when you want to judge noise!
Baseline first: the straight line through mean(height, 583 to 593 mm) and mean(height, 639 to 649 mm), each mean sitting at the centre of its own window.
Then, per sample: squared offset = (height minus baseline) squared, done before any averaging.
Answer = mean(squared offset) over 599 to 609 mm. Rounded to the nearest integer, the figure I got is 95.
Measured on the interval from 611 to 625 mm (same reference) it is 222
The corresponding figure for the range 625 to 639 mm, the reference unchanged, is 314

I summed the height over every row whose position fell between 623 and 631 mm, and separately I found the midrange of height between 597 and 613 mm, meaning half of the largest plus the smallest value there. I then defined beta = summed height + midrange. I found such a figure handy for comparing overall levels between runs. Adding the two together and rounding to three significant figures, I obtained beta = 412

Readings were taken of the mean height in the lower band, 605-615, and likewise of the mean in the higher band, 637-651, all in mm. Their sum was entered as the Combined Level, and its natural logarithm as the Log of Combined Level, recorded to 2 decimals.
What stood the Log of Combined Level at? 4.92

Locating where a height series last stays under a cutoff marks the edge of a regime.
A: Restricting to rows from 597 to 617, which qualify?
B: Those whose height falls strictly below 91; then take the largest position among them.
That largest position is 616 mm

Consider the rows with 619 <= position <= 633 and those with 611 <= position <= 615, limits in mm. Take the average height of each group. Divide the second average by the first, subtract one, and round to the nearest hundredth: -0.21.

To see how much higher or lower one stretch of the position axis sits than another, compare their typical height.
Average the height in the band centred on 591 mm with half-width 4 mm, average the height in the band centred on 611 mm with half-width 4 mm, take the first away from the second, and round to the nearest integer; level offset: -34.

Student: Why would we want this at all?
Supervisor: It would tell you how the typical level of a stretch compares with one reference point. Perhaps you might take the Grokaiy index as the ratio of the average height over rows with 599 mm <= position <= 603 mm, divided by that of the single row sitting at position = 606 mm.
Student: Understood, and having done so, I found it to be 1.09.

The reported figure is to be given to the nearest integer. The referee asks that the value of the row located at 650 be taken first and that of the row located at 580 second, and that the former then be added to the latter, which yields 159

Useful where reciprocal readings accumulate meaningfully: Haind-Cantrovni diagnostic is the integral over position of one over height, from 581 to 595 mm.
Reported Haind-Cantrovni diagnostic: 0.14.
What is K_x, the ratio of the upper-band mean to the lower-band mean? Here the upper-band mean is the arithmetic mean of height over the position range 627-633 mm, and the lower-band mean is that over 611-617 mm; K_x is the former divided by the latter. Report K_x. 1.41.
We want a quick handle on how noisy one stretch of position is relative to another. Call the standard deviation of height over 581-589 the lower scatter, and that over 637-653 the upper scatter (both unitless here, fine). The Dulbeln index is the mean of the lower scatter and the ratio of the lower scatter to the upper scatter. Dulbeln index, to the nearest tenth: 0.4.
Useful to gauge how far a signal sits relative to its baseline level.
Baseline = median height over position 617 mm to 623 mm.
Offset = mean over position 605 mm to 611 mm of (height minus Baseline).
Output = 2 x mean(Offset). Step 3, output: 11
